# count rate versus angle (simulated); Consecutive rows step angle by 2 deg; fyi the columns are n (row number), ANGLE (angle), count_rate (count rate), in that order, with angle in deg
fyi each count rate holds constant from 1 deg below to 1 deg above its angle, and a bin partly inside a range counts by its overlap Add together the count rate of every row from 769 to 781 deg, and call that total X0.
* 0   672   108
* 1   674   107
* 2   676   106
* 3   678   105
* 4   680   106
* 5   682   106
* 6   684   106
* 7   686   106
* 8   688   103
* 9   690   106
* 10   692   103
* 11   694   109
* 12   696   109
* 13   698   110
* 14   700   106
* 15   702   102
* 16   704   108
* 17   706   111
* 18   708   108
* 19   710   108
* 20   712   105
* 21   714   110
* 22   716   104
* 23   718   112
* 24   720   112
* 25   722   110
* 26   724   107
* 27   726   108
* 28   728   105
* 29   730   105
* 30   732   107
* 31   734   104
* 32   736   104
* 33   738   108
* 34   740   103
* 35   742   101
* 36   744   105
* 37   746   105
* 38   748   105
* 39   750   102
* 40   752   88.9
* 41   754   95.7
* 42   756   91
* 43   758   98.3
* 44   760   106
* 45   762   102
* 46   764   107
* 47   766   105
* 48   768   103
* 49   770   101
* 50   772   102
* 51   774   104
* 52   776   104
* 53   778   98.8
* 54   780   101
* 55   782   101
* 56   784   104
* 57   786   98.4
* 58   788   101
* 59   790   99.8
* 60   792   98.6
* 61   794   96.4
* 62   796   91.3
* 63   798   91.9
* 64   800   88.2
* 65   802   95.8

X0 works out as 611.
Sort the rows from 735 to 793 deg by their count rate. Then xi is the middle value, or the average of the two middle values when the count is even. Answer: 102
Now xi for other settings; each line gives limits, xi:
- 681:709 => 106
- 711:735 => 107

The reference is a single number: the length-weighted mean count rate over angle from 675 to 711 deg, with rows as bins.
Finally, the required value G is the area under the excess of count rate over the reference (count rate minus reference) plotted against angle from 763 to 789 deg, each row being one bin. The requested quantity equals -110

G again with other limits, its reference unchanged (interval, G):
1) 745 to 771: -151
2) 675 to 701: -8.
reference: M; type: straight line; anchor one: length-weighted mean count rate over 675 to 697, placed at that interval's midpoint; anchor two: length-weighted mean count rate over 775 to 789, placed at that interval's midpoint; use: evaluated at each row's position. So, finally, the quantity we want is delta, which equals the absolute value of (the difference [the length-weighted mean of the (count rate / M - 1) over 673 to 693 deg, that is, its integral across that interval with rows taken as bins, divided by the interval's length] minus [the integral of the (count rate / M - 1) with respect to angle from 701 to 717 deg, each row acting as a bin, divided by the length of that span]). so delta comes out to 0.027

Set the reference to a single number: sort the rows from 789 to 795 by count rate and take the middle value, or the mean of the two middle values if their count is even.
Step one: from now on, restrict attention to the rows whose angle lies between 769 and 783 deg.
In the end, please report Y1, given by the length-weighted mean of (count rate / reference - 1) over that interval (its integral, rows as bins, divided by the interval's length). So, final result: 0.031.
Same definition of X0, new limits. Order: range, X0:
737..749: 627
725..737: 633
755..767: 609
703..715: 650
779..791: 605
